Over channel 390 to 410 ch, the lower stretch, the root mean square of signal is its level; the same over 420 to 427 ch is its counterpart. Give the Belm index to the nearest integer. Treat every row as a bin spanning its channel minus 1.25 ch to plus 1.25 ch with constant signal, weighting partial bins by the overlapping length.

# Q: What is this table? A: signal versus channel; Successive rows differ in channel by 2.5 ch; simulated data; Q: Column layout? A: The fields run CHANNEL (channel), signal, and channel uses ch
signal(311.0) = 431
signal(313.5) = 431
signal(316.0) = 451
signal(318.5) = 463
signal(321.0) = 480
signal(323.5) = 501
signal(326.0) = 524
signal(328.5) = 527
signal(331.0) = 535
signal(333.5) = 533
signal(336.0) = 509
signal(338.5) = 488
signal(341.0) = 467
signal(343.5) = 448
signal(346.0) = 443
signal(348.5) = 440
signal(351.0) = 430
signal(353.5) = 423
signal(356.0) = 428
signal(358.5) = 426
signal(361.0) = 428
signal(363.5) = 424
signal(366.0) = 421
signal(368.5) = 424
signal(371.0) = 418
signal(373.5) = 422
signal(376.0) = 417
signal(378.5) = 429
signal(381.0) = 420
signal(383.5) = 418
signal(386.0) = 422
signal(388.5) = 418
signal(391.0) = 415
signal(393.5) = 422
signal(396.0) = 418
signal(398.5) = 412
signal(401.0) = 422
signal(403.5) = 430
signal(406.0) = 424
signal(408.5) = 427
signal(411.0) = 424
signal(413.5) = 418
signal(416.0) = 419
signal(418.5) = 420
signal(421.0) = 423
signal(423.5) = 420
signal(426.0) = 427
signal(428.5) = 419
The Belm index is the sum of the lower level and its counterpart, 845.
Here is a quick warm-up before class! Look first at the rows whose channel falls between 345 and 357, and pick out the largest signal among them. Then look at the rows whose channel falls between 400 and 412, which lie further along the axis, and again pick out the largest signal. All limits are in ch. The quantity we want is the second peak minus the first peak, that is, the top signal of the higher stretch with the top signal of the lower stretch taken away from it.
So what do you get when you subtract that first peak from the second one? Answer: -13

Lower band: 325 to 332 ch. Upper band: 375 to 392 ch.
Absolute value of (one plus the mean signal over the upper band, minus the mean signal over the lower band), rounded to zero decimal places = 108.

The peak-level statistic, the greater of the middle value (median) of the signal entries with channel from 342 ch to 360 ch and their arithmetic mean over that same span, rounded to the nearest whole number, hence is 434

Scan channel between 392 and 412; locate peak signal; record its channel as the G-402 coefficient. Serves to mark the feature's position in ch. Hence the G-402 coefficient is 403.5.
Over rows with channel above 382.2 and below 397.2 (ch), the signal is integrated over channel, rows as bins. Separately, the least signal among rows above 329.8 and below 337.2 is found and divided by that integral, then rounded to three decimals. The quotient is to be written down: 0.081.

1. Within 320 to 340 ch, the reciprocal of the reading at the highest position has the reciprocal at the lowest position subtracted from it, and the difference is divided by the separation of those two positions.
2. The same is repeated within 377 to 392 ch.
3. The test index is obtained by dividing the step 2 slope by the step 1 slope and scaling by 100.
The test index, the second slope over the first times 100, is -322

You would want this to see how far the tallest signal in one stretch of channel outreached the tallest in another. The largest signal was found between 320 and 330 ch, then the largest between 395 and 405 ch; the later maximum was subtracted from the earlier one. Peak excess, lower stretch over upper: 97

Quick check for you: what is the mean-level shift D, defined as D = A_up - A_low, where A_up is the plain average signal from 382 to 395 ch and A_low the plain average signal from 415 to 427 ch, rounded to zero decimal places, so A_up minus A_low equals -3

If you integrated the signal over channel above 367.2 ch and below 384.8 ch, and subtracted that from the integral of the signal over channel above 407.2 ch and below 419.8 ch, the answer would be -2100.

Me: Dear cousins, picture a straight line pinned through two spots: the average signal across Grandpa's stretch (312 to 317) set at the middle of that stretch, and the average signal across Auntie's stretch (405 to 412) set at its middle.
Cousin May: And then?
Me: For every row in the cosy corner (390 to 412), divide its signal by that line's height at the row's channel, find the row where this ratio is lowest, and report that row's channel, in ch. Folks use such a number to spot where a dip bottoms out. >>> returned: 398.5 ch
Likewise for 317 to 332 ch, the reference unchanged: 318.5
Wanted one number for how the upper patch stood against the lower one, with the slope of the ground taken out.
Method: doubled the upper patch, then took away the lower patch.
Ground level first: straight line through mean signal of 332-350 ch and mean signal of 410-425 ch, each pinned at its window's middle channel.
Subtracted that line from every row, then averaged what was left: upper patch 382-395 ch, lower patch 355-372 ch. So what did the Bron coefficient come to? -10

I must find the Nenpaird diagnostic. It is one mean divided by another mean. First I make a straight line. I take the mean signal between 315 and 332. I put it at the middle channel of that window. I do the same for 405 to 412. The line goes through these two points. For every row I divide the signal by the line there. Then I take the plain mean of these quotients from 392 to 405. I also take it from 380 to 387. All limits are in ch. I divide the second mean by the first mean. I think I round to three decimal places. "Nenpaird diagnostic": 0.969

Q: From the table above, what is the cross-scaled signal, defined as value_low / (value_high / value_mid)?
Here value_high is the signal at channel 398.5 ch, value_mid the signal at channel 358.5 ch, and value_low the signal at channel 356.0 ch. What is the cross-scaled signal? 443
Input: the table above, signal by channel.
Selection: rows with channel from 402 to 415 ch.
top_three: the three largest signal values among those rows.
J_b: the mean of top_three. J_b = 427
